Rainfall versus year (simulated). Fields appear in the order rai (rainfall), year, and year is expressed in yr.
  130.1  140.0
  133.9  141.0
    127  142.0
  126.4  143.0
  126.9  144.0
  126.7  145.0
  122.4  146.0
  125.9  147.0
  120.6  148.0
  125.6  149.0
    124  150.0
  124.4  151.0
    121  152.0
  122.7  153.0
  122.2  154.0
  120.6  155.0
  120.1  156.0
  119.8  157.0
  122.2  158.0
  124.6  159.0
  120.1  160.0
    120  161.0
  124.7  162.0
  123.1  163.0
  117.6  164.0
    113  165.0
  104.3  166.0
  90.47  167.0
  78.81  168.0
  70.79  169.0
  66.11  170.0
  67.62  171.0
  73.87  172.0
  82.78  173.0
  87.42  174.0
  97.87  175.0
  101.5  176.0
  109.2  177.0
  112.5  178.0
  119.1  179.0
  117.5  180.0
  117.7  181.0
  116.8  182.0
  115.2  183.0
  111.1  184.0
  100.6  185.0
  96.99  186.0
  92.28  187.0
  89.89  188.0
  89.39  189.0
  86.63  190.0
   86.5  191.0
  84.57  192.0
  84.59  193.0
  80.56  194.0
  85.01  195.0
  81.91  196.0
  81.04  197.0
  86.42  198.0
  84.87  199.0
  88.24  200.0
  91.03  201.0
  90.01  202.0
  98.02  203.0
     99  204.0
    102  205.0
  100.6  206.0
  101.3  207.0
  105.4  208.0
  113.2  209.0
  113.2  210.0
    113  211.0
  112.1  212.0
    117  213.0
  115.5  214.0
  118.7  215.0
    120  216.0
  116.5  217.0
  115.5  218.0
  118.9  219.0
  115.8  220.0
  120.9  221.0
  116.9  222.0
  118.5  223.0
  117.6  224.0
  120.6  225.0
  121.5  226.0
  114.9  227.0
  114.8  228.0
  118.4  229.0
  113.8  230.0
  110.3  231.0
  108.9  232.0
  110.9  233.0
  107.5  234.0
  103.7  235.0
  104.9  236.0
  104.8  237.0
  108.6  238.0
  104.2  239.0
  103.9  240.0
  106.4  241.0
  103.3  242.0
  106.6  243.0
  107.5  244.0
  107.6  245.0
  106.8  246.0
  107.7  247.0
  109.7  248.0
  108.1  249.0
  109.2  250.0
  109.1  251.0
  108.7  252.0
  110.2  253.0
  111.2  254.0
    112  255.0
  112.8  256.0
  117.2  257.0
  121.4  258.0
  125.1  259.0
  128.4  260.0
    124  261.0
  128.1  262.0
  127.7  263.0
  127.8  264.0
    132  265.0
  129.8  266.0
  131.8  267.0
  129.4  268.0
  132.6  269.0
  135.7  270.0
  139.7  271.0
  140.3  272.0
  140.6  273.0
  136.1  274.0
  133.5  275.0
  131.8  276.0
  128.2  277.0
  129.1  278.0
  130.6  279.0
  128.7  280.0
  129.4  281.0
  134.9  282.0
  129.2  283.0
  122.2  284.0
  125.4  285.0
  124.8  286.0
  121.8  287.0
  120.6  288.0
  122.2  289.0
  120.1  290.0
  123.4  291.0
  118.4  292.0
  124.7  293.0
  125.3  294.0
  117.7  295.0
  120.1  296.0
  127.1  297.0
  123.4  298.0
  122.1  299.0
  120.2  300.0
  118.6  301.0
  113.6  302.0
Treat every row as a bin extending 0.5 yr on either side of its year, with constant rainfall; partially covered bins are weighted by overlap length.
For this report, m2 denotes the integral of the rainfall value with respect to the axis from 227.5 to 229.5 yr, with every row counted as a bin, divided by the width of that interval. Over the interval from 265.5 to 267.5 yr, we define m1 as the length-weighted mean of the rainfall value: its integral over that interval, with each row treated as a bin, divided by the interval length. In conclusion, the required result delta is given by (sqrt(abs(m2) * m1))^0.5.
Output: 11.1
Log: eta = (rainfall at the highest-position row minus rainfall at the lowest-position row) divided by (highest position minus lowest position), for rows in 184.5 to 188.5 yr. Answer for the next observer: -3.6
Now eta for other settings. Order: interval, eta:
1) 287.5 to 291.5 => 0.9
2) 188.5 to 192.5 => -1.6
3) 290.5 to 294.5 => 0.6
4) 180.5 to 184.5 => -2.2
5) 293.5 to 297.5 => 0.6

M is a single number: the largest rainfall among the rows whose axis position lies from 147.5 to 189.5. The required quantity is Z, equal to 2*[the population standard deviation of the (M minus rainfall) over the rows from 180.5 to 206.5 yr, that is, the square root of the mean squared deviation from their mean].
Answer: 22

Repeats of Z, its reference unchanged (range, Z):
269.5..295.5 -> 13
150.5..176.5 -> 41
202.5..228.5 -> 14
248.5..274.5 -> 21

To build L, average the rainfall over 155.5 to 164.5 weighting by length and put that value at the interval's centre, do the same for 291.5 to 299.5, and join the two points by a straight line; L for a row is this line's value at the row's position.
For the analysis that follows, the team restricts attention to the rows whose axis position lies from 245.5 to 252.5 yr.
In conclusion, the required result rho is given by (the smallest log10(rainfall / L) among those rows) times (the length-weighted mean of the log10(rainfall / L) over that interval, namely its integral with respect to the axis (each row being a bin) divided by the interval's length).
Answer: 0.003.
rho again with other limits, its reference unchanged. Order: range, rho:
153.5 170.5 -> 0.014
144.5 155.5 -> 0.000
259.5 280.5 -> 0.000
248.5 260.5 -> 0.002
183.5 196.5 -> 0.024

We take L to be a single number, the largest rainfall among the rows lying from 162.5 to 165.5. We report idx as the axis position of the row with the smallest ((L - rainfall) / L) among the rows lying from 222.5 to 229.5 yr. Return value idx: 226.0 yr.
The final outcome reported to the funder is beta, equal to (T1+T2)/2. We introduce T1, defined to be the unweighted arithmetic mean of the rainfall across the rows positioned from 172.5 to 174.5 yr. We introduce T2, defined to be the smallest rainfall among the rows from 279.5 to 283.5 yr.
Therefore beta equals 107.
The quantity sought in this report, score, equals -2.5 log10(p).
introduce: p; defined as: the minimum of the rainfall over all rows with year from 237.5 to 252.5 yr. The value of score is -5.04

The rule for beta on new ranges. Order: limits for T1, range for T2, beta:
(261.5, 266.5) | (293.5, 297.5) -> 123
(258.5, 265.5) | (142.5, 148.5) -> 124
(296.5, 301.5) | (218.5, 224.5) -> 119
